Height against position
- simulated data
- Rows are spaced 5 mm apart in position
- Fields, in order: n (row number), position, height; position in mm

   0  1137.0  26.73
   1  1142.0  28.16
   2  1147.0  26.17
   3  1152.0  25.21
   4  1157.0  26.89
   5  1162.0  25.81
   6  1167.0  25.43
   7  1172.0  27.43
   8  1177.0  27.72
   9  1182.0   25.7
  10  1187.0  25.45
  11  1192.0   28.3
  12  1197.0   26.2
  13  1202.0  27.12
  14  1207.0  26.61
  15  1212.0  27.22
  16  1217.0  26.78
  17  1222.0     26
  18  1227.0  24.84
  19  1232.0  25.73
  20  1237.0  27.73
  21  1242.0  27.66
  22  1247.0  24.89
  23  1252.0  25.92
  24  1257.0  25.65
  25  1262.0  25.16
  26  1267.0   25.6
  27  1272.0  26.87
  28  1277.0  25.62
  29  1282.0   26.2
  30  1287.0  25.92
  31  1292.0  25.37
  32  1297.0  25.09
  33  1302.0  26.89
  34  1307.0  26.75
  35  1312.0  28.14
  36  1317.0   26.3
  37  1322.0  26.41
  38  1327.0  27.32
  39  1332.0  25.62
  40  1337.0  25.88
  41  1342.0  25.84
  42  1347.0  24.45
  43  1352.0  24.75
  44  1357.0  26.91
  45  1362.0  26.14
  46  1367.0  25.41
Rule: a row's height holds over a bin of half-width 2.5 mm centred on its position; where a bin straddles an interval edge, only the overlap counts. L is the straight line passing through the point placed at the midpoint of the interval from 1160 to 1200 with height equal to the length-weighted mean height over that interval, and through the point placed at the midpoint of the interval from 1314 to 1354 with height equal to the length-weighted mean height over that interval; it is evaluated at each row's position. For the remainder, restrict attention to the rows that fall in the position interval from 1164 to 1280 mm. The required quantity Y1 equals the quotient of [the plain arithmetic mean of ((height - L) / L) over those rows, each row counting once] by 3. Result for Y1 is 0.000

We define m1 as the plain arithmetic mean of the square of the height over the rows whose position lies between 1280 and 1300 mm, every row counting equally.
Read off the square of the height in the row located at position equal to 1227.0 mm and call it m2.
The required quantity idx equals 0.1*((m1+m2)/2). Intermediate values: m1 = 658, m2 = 617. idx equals 64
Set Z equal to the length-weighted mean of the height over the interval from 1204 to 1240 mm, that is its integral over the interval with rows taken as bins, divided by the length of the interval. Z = 26.44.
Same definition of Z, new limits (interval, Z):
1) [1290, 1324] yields 26.44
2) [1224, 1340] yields 26.15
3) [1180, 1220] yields 26.68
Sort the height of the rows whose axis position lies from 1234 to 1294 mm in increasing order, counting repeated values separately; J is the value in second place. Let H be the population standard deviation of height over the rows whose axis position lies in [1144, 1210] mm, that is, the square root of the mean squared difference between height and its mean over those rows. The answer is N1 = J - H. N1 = 24.2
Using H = 0.934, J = 25.16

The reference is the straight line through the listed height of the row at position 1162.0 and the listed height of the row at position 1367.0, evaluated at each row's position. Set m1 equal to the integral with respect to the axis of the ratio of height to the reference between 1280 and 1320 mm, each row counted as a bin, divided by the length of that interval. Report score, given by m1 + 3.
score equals 4.03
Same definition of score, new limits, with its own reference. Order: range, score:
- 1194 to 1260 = 4.03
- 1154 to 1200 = 4.03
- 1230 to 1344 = 4.02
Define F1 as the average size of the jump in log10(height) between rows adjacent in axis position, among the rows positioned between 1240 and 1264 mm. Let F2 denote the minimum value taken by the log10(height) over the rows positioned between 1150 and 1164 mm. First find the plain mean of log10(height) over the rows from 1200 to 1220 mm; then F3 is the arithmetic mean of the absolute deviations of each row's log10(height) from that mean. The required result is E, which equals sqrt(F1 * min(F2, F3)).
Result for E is 0.009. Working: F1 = 0.0191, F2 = 1.402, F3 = 0.0038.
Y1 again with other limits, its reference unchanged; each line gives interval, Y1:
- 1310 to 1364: 0.004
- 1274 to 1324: 0.003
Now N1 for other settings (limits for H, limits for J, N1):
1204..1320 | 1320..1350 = 24.7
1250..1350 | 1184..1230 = 24.6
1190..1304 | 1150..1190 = 24.5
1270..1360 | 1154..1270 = 24.0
